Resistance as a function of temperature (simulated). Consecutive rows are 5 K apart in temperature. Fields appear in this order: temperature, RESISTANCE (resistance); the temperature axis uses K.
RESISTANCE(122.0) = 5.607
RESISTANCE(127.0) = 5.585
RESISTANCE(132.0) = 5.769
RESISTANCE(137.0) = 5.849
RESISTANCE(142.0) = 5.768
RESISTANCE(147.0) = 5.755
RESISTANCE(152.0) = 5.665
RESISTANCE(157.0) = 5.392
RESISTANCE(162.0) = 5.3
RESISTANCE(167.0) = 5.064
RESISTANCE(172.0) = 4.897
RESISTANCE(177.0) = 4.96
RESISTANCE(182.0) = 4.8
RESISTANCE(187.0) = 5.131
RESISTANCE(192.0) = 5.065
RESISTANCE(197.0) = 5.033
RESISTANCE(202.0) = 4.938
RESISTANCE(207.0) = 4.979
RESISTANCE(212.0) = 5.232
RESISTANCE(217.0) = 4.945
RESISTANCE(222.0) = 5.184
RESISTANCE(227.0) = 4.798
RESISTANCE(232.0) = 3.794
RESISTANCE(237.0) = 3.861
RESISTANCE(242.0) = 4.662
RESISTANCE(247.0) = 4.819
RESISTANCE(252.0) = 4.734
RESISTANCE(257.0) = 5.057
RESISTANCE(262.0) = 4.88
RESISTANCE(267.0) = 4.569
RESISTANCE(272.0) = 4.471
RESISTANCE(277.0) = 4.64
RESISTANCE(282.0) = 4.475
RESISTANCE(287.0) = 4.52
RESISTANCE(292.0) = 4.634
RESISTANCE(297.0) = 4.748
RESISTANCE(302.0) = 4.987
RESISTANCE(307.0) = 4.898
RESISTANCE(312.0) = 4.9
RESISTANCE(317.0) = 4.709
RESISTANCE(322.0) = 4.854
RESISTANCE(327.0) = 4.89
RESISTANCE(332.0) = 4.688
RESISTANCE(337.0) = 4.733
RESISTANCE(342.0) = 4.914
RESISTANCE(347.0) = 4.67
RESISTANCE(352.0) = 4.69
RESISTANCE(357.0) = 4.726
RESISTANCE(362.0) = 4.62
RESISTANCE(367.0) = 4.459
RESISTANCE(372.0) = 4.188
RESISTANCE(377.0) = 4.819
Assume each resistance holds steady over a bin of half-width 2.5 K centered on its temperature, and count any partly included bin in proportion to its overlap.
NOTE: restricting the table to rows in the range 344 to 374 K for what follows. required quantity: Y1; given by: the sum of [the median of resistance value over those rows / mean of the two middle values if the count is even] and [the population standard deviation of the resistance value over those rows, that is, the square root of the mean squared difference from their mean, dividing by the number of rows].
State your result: 4.83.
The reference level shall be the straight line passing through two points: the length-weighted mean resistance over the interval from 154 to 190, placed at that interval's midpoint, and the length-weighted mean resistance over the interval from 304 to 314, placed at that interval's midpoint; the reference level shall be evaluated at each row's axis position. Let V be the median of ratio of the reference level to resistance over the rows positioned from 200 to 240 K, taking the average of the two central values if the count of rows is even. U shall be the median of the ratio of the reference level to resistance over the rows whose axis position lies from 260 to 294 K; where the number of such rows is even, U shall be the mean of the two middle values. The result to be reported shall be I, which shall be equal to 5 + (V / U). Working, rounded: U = 1.09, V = 1.02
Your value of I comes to 5.94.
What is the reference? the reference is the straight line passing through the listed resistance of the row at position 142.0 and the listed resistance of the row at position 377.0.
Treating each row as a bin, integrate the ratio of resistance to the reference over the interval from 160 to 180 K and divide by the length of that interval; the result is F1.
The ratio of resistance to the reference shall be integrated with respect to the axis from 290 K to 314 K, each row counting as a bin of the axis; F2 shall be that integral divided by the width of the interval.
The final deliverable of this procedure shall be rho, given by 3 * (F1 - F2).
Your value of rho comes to -0.16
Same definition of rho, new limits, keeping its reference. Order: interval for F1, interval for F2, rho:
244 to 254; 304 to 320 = -0.17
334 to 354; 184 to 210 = 0.16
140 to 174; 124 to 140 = -0.12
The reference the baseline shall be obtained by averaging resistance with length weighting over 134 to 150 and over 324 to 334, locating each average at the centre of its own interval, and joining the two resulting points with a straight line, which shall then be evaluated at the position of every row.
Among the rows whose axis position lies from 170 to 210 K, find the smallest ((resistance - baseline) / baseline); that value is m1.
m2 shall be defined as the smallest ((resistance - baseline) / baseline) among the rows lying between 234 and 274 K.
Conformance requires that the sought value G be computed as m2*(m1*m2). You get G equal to -0.0101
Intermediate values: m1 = -0.14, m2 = -0.27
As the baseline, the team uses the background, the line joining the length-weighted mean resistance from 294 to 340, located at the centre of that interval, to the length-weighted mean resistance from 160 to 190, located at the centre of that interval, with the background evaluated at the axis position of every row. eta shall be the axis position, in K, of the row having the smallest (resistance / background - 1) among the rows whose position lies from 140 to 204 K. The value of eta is 182.0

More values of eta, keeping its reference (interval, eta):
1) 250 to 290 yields 272.0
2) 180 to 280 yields 232.0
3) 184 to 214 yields 202.0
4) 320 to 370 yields 367.0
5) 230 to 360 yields 232.0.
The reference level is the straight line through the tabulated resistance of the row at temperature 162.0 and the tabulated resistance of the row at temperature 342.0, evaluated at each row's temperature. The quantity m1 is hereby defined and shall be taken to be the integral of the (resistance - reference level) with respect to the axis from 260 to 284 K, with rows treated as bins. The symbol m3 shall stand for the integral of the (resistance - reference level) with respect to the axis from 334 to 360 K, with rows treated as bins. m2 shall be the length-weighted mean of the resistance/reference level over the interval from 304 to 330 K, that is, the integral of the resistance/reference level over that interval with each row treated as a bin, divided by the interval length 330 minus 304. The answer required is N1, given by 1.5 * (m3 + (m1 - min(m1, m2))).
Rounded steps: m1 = -11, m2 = 0.98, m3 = -4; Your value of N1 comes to -6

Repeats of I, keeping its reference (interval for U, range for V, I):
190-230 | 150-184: 6.00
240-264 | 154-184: 5.98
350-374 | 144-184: 5.94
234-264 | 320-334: 5.96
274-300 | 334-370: 5.97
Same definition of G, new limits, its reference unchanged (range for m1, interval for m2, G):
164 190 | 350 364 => 0.0000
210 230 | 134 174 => -0.0017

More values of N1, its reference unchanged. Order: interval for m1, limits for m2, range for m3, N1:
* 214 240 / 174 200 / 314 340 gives -6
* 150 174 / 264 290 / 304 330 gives -5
